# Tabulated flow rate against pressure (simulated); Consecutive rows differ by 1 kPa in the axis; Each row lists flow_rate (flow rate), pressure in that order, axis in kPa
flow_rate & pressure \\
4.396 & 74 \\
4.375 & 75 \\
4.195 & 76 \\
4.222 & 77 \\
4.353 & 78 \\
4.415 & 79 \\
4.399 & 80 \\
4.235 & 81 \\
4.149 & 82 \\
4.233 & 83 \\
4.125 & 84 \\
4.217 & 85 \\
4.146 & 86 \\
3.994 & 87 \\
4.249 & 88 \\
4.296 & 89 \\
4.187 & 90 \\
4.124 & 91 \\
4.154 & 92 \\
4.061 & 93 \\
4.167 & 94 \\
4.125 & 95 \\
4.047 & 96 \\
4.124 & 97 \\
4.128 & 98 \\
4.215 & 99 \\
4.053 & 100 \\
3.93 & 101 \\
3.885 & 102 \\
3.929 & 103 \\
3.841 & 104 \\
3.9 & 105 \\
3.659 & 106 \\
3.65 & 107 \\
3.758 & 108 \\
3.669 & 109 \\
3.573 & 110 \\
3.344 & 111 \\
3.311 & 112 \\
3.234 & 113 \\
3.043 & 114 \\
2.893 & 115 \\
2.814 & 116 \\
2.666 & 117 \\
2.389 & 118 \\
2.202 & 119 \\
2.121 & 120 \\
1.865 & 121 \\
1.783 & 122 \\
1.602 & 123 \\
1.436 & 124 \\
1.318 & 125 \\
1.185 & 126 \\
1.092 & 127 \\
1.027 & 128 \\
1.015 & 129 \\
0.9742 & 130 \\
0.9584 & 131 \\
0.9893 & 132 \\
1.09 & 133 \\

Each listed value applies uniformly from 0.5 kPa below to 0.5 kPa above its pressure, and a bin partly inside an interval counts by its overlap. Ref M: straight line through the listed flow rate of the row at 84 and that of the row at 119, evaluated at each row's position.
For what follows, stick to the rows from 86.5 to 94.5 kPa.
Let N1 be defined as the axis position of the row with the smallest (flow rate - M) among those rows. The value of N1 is 87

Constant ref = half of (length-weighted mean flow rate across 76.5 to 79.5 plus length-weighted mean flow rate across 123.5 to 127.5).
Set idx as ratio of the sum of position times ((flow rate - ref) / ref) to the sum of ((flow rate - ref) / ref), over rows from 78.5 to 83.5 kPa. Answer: 80.9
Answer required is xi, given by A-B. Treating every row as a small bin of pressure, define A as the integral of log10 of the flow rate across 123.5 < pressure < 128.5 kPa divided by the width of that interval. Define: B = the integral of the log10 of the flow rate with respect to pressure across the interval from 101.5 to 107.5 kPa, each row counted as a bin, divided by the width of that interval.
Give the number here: -0.50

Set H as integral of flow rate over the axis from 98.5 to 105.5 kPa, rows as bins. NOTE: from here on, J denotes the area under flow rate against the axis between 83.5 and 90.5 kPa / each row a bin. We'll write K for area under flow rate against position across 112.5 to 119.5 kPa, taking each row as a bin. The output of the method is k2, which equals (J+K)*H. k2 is 1345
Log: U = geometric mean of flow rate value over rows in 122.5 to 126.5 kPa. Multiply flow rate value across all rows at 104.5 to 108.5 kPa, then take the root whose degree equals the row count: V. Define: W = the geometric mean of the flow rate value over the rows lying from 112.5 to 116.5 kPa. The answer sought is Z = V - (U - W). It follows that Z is 5.4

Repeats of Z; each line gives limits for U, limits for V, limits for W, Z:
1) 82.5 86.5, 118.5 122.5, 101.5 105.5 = 1.7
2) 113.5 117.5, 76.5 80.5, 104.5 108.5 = 5.2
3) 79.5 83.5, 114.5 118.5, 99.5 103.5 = 2.4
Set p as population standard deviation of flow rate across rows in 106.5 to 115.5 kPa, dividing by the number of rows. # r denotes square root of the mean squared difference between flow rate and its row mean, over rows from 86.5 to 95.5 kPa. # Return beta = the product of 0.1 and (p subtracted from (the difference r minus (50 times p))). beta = -1.4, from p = 0.28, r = 0.086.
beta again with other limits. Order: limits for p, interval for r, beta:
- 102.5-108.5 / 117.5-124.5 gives -0.5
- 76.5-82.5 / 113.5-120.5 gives -0.5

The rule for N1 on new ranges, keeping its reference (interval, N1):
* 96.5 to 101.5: 97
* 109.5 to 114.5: 114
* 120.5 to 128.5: 128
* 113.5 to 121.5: 121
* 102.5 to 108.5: 106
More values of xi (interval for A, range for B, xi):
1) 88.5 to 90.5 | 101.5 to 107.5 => 0.05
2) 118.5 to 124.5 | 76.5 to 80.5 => -0.38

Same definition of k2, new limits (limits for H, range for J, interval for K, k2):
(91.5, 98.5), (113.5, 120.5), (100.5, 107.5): 1294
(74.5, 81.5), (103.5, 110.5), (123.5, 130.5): 1030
